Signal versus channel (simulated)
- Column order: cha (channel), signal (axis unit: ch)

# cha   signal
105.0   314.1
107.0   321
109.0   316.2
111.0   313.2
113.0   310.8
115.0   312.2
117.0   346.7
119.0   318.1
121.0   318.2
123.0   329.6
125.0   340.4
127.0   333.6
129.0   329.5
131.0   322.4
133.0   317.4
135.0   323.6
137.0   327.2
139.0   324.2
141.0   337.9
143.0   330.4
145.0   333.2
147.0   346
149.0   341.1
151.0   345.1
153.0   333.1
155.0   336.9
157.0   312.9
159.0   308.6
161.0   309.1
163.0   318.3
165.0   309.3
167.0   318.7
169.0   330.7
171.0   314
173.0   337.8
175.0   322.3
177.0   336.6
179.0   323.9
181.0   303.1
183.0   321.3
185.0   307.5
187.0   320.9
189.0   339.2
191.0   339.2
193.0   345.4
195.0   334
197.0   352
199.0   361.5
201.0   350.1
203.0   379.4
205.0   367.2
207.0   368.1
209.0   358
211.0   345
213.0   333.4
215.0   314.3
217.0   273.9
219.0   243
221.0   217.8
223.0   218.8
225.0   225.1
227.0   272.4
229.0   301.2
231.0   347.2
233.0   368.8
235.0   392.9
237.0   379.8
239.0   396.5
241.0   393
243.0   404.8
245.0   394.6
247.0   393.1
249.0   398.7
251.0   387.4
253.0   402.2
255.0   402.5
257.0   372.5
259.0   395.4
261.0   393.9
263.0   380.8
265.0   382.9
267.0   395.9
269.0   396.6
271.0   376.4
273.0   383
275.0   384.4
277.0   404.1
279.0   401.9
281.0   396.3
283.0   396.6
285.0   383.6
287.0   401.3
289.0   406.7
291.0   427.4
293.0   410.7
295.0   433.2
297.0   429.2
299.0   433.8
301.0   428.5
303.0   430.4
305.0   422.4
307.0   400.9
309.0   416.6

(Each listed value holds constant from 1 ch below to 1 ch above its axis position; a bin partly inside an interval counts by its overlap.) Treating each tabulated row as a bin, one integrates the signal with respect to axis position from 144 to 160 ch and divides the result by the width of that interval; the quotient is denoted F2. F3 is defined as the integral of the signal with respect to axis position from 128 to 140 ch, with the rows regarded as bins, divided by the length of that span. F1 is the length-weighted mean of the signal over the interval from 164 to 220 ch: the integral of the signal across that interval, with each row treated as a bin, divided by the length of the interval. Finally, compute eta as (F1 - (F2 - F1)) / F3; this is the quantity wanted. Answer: 1.0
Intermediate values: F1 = 330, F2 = 332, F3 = 324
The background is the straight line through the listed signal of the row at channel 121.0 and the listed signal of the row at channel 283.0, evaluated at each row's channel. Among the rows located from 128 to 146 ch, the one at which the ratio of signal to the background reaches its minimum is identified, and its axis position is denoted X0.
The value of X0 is 133.0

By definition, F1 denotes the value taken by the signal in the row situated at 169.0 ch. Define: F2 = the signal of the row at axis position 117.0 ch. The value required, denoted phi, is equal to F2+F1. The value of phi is 677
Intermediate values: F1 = 330.7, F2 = 346.7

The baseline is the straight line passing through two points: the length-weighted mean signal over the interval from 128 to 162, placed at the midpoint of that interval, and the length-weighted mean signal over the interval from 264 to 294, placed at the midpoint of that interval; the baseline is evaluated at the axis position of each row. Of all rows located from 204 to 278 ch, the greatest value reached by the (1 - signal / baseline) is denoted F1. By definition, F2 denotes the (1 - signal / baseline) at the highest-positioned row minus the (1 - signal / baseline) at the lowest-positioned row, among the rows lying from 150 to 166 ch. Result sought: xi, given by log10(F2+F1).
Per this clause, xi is -0.3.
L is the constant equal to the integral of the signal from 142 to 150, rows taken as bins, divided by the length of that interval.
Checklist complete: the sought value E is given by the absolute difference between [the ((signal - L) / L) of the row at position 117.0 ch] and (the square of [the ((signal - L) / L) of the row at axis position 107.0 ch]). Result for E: 0.02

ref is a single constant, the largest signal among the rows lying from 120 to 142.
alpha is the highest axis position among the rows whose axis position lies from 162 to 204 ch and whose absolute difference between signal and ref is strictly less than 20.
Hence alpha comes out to 201.0 ch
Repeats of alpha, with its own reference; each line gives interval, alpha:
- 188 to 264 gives 231.0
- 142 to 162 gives 155.0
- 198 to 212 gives 211.0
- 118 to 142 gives 141.0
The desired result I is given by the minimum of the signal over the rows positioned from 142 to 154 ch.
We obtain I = 330.4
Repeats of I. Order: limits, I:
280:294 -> 383.6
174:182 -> 303.1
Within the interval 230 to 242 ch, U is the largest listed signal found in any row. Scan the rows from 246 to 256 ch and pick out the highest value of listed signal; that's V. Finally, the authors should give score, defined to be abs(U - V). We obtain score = 6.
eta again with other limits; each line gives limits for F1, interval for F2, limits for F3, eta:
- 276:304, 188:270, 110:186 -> 1.5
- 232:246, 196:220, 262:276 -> 1.1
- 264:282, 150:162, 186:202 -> 1.3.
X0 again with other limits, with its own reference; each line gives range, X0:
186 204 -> 187.0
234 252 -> 237.0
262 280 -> 271.0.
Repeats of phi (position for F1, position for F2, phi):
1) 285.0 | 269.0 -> 780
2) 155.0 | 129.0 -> 666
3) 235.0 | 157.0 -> 706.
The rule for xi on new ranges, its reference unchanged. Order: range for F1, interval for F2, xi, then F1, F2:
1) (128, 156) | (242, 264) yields -1.0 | 0.014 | 0.09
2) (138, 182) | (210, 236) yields -1.5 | 0.125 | -0.10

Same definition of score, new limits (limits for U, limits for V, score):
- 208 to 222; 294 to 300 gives 76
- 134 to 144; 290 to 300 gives 96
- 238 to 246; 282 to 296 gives 28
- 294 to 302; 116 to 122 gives 87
